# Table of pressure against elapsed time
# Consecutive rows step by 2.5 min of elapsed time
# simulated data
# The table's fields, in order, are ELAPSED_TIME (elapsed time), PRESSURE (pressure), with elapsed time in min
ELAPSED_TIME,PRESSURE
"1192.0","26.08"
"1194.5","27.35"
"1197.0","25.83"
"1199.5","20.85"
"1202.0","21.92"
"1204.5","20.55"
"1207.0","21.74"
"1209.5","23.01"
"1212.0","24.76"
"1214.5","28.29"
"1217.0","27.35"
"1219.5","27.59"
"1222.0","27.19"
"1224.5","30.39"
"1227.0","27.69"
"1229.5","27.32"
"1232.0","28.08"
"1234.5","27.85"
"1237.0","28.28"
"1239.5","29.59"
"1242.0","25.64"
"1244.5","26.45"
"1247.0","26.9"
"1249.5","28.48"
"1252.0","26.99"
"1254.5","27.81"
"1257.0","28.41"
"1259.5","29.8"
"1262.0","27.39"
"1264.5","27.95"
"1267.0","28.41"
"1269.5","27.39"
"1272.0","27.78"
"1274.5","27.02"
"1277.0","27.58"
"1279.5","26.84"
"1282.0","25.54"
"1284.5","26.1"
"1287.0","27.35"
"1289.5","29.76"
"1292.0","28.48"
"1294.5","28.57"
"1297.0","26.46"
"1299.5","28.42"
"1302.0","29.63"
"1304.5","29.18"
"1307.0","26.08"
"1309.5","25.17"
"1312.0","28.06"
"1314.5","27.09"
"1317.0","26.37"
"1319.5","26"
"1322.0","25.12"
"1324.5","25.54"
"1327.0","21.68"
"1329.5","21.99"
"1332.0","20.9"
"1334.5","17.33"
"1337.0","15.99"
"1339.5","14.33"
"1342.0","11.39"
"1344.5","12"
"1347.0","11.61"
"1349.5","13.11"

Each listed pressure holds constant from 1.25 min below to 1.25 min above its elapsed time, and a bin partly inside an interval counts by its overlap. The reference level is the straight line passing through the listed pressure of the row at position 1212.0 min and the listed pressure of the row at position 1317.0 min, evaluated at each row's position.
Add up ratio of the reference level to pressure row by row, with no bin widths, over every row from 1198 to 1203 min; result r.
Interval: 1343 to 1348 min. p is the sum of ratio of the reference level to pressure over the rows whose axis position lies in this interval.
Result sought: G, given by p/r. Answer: 1.97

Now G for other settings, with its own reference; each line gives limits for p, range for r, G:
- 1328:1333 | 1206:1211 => 1.12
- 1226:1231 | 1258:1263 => 1.02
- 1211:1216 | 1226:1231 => 1.03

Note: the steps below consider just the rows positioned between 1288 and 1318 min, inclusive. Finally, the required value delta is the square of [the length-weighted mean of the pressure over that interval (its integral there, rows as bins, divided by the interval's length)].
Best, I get 772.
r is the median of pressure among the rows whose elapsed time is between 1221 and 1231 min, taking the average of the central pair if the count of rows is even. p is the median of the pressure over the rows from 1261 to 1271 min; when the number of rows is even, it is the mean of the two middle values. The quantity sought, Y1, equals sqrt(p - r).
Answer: 0.4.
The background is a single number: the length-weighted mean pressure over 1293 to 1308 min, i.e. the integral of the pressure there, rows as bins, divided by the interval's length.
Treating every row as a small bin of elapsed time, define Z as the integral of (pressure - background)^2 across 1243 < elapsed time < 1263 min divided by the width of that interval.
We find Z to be 1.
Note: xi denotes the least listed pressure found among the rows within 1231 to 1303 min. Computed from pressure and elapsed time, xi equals 25.54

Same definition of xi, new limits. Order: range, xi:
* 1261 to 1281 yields 26.84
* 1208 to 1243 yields 23.01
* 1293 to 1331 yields 21.68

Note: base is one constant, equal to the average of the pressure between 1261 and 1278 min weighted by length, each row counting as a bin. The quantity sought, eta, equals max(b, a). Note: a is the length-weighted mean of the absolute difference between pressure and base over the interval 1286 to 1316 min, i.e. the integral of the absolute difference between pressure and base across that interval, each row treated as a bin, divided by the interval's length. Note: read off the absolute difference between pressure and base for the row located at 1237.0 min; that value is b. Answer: 1.23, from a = 1.23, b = 0.6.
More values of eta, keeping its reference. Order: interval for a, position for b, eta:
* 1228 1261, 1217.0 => 0.92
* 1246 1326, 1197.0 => 1.82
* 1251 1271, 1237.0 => 0.66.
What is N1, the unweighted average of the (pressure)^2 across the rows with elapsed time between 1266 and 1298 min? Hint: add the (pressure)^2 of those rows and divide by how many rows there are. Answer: 757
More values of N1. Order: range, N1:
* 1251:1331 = 736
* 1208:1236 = 745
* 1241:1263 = 760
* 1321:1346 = 371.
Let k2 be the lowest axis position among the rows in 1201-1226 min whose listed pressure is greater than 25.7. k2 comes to 1214.5 min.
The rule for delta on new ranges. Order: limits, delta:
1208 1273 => 759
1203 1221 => 613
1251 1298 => 766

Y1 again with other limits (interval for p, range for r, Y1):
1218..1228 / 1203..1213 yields 2.3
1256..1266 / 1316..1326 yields 1.6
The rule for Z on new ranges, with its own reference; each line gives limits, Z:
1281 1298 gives 2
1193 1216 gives 25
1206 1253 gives 5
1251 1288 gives 1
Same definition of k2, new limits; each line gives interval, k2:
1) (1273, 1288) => 1274.5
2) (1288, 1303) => 1289.5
